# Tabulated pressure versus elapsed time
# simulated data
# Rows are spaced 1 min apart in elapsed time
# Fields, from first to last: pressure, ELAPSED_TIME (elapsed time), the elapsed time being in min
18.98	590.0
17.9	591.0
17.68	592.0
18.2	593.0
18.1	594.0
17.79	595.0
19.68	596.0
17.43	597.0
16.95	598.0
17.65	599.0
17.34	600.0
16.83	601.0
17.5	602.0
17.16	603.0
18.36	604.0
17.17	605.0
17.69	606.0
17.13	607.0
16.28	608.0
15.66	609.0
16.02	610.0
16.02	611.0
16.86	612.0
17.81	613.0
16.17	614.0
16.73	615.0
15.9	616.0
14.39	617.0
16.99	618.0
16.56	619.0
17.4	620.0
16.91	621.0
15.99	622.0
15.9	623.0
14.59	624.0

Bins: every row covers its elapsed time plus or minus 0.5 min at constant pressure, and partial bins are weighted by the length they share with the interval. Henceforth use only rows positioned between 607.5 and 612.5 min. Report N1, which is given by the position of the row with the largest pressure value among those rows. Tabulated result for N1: 612.0 min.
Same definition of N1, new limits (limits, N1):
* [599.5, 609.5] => 604.0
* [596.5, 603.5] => 599.0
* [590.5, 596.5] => 596.0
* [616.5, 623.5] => 620.0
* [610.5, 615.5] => 613.0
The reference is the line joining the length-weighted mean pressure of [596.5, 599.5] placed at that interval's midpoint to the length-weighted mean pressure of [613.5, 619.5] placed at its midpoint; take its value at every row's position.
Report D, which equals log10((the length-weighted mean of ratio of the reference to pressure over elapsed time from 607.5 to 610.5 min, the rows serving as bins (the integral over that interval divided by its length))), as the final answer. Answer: 0.017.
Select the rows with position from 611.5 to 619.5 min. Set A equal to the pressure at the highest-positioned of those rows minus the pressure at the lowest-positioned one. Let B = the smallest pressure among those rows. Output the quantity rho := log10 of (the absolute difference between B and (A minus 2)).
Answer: 1.22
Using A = -0.3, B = 14.39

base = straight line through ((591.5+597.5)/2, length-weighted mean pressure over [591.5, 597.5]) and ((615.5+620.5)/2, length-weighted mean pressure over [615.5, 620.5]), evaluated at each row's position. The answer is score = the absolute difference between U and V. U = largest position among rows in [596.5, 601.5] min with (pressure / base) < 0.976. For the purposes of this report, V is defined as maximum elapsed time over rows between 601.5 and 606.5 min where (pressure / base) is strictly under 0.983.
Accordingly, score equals 2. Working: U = 601.0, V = 603.0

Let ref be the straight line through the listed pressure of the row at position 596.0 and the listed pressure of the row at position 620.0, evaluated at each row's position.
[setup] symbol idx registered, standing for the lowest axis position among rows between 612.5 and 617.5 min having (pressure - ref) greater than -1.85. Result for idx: 613.0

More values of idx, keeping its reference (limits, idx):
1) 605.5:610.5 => 606.0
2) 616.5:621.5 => 618.0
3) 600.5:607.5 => 602.0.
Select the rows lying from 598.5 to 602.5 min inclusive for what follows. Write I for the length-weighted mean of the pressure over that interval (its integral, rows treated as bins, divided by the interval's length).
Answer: 17.3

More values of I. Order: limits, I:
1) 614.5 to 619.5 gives 16.1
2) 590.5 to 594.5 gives 18.0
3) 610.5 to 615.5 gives 16.7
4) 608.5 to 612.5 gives 16.1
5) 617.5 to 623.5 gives 16.6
